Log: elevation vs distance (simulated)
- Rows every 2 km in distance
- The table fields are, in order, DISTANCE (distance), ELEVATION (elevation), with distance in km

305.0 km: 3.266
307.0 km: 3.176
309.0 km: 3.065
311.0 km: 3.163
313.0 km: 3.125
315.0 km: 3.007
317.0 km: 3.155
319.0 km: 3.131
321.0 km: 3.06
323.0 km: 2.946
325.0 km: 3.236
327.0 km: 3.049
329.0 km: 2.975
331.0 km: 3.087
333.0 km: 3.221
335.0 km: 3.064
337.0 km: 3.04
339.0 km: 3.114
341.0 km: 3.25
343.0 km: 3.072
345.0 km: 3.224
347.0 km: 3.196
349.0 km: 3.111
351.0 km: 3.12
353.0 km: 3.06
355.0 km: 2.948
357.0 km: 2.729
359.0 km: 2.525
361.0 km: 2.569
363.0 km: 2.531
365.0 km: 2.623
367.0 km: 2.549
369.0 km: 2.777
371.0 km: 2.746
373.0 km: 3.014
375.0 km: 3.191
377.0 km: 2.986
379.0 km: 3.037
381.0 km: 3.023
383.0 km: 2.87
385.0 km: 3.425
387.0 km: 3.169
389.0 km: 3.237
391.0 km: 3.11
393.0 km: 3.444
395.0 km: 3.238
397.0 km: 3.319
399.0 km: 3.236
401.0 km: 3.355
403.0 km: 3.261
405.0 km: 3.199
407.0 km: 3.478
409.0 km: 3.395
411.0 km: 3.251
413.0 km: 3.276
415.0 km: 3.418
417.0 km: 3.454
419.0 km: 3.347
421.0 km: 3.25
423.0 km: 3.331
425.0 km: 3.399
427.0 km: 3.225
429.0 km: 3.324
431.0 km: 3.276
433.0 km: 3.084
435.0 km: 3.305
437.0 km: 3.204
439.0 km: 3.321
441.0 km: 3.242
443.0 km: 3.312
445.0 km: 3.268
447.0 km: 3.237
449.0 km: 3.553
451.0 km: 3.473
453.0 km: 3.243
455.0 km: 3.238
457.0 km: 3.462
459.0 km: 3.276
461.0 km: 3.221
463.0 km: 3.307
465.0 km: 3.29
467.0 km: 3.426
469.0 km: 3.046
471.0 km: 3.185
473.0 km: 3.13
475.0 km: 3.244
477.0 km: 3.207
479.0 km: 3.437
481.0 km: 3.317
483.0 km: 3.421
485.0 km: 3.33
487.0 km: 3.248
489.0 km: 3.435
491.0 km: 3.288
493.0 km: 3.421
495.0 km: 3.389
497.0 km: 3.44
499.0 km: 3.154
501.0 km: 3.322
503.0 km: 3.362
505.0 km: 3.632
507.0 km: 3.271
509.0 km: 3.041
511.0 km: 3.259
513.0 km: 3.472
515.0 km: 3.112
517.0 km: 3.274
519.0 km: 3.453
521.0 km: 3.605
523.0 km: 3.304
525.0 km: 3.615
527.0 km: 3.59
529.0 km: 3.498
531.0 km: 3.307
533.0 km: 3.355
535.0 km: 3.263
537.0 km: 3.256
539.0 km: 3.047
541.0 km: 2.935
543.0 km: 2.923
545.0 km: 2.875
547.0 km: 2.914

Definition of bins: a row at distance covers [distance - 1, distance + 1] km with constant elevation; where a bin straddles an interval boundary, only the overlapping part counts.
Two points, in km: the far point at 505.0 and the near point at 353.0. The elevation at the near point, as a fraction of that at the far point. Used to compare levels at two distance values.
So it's 0.84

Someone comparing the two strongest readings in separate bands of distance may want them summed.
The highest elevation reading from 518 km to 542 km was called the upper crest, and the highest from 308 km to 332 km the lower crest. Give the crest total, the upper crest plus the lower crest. 6.85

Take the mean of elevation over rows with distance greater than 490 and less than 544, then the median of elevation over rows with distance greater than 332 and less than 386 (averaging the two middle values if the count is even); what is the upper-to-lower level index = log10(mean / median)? 0.038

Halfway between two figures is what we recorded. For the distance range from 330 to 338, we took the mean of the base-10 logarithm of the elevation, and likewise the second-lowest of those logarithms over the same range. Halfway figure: 0.489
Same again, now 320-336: 0.481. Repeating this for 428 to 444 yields 0.509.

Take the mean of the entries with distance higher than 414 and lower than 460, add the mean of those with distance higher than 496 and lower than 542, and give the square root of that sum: 2.58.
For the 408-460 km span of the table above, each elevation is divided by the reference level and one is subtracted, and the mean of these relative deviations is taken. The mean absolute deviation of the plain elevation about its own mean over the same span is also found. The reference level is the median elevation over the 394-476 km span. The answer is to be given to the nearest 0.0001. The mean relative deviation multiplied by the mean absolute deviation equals 0.0009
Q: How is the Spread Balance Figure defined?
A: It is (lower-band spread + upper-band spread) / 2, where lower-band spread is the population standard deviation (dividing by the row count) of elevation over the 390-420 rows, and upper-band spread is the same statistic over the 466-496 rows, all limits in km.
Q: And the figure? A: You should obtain 0.111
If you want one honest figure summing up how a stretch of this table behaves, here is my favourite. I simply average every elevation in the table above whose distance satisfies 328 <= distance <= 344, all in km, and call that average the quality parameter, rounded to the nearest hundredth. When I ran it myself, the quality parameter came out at 3.10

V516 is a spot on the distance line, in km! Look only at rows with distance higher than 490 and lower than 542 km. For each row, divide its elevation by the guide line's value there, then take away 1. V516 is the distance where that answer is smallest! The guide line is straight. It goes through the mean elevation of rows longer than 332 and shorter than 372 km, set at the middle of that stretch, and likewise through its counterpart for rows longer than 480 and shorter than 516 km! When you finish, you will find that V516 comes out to 541.0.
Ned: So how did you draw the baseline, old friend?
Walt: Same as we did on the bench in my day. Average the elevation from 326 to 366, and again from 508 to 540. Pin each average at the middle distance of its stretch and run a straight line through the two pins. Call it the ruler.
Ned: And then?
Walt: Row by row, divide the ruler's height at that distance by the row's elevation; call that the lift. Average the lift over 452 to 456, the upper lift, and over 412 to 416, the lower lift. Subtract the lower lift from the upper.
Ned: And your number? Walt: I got 0.056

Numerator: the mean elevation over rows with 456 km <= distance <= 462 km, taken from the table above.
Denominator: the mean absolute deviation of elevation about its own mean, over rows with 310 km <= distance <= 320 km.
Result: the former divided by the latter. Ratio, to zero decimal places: 76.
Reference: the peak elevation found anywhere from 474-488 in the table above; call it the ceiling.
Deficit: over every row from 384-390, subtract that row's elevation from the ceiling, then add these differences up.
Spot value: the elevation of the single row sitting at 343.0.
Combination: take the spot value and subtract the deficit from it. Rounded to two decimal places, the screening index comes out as 2.59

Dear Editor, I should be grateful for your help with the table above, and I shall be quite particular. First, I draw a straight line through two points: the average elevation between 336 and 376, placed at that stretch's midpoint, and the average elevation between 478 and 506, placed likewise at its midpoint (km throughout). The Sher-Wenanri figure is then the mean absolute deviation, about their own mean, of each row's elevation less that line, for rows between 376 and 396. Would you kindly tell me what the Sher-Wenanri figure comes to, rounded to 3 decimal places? 0.136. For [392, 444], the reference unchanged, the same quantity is 0.088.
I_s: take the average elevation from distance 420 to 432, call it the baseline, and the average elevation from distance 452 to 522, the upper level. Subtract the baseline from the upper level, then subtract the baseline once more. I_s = -3.3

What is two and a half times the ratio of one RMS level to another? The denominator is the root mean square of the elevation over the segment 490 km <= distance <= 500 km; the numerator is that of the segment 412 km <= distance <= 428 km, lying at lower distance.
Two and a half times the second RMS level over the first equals 2.50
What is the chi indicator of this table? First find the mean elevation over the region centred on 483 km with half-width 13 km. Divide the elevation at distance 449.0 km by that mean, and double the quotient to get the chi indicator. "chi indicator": 2.15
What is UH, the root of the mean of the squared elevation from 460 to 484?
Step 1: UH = 3.27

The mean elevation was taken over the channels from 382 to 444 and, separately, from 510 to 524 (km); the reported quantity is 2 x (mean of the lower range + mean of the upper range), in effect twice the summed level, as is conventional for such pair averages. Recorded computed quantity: 13.3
